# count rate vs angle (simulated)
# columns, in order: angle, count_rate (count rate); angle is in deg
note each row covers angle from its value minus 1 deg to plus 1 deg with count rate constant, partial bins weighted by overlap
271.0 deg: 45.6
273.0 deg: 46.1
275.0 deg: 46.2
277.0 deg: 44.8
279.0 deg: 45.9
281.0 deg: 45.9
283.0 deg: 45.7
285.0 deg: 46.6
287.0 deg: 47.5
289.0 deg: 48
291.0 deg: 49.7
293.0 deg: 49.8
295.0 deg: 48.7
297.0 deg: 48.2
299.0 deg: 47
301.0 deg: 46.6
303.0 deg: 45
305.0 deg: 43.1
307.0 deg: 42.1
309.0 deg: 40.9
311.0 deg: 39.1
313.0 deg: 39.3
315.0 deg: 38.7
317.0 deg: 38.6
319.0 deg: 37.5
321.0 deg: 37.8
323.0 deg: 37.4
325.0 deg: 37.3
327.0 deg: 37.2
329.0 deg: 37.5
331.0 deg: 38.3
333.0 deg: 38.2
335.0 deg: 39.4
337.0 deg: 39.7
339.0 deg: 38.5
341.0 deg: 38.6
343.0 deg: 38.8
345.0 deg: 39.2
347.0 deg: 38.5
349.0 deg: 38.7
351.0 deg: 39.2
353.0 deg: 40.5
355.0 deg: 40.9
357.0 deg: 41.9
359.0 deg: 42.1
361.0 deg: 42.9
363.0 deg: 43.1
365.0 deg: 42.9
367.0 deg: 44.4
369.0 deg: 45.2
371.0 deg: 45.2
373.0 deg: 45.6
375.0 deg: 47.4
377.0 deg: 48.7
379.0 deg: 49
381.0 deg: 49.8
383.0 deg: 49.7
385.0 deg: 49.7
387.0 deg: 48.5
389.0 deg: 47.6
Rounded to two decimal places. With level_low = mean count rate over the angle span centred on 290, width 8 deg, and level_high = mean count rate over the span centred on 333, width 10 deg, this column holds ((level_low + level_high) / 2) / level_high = 1.13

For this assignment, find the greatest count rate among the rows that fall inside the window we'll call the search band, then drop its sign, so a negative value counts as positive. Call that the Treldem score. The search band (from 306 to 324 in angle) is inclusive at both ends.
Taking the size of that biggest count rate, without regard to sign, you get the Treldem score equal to 42.1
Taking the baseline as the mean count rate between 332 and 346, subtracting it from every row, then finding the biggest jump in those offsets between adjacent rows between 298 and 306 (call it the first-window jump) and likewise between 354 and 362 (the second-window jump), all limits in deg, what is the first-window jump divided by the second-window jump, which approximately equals 1.9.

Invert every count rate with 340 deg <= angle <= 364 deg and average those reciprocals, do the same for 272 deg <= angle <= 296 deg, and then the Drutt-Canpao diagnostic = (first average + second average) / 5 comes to 0.0092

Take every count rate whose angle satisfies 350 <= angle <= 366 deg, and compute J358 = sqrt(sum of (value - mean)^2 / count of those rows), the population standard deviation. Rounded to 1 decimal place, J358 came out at 1.3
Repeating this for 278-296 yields 1.5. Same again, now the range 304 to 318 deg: 1.7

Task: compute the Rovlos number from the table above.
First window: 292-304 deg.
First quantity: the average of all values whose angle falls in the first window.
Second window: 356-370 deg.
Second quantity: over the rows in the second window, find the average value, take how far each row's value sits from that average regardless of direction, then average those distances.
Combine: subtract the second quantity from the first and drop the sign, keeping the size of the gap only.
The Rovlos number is 47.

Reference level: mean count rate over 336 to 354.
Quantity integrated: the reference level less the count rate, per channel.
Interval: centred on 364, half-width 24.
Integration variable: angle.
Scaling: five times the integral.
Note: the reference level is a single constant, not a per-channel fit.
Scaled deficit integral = -1126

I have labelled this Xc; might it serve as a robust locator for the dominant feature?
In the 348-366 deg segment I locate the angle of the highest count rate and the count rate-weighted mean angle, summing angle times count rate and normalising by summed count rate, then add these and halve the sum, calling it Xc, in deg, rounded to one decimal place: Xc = 360.1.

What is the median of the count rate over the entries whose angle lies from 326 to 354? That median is 39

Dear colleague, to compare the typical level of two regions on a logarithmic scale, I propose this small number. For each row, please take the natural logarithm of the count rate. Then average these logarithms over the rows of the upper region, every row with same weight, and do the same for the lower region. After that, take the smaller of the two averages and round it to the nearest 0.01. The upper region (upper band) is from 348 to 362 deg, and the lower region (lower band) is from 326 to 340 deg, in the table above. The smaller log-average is 3.65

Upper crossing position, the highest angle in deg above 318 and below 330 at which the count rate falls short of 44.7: 329.0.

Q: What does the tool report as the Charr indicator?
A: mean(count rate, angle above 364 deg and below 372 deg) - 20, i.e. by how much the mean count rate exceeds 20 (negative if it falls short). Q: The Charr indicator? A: 24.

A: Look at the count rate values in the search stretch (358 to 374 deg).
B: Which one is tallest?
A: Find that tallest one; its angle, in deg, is 373.0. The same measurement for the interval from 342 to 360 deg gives 359.0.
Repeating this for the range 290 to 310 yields 293.0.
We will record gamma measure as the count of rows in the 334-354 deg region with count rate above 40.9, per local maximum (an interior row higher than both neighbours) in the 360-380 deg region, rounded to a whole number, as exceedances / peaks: 0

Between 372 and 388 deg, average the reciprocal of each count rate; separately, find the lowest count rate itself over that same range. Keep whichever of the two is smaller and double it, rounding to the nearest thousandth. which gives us 0.041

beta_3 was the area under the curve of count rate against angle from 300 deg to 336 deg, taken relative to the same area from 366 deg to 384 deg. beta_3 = 1.7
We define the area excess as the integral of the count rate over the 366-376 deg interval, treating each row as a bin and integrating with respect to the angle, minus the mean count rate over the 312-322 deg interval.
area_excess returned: 417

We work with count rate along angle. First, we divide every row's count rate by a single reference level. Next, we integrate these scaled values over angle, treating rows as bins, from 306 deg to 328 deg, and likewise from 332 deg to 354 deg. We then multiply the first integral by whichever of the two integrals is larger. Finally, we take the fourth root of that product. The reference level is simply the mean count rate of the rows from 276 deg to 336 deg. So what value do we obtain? 4.47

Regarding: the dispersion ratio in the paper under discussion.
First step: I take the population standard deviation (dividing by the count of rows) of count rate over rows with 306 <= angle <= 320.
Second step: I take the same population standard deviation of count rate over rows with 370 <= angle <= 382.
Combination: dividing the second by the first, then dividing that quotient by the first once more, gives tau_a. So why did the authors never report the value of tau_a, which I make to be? 0.84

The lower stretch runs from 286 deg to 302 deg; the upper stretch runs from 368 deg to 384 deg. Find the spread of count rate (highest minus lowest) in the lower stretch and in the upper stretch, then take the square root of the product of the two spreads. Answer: 3.8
